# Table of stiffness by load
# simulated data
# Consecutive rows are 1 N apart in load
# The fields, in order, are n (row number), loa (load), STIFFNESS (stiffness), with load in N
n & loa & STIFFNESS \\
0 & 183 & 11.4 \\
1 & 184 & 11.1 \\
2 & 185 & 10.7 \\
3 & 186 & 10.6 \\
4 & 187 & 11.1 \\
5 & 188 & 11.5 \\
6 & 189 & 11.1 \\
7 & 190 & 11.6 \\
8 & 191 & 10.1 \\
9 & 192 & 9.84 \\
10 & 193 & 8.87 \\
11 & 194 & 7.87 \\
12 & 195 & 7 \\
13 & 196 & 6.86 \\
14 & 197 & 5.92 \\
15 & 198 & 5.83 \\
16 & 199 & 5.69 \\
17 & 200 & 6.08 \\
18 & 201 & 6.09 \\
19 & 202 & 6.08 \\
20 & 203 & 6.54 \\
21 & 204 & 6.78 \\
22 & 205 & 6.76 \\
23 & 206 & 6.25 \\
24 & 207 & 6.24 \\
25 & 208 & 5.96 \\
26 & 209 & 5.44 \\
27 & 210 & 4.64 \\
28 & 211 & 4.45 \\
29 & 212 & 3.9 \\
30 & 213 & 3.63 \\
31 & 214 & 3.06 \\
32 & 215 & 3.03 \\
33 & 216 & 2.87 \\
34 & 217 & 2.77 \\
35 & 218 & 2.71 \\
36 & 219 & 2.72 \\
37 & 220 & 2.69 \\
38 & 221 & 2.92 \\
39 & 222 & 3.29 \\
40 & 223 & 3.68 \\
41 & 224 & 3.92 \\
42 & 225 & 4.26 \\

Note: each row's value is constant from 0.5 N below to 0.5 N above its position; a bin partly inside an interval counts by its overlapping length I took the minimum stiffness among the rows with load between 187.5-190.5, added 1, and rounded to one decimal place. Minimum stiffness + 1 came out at 12.1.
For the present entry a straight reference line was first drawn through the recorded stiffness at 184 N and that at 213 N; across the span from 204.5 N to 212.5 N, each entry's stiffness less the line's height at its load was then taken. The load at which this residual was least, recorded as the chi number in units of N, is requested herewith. 212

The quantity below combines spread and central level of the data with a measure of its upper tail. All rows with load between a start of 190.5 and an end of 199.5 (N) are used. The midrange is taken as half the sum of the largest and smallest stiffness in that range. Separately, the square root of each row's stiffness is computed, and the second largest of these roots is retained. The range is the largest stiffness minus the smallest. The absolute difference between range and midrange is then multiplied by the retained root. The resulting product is 11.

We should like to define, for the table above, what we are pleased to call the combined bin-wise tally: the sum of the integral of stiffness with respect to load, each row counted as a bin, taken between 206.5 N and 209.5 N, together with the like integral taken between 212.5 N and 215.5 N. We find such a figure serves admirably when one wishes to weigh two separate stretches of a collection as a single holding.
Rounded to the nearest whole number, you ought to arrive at 27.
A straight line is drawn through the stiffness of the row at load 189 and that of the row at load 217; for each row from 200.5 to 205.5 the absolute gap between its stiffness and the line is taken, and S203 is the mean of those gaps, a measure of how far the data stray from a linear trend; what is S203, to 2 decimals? 0.71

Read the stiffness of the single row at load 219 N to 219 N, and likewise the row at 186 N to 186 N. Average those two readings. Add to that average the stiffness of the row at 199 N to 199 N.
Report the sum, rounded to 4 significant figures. 12.35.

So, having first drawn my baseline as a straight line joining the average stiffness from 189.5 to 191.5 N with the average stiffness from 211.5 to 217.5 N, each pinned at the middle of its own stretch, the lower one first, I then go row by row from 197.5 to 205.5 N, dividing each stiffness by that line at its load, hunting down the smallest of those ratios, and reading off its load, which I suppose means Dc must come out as 198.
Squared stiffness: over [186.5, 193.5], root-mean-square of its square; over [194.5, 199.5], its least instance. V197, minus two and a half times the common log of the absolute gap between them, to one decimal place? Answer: -4.8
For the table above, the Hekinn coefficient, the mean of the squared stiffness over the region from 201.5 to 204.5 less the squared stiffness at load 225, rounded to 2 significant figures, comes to 24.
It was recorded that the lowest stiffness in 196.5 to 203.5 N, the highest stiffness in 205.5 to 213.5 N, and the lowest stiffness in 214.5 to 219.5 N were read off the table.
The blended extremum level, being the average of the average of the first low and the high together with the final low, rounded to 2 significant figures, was 4.3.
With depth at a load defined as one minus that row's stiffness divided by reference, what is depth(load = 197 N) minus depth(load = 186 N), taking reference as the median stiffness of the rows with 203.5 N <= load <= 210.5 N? 0.75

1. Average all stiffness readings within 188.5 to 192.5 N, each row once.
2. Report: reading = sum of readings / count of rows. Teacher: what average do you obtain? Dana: 10.7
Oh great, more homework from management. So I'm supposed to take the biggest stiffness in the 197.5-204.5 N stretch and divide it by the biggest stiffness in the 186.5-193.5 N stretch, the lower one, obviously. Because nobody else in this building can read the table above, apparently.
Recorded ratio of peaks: 0.58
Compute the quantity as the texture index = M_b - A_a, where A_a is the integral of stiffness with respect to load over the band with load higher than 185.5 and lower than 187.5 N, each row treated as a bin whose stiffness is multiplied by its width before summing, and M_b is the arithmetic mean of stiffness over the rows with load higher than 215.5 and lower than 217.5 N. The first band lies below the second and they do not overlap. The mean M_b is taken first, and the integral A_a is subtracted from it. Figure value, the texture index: -19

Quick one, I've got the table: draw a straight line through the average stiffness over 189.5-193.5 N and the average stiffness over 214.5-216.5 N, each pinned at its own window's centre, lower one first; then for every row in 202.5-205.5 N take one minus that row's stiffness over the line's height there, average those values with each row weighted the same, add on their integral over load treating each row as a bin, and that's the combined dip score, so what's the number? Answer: -0.21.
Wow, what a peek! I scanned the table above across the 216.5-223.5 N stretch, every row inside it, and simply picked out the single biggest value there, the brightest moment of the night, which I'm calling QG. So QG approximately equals 3.68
